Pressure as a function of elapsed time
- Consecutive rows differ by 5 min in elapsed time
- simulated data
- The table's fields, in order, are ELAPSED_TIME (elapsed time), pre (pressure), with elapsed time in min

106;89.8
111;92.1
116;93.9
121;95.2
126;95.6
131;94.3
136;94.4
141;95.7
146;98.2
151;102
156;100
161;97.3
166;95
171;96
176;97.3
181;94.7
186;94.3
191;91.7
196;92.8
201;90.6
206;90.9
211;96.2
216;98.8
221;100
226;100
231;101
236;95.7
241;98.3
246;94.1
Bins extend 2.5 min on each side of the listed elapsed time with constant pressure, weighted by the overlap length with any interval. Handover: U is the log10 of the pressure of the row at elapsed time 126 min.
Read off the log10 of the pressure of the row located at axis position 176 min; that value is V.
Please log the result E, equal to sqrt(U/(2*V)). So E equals 0.706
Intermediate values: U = 1.98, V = 1.99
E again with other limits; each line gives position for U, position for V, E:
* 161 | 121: 0.709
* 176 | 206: 0.712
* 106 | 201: 0.706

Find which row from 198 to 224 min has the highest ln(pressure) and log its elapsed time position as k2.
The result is 221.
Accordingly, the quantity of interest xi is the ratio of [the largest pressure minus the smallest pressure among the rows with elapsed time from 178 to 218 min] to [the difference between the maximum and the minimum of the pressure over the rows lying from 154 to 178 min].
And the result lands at 1.6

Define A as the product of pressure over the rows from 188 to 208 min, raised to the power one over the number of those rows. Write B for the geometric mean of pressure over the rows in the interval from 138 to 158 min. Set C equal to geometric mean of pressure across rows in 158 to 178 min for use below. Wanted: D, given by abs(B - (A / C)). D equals 98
